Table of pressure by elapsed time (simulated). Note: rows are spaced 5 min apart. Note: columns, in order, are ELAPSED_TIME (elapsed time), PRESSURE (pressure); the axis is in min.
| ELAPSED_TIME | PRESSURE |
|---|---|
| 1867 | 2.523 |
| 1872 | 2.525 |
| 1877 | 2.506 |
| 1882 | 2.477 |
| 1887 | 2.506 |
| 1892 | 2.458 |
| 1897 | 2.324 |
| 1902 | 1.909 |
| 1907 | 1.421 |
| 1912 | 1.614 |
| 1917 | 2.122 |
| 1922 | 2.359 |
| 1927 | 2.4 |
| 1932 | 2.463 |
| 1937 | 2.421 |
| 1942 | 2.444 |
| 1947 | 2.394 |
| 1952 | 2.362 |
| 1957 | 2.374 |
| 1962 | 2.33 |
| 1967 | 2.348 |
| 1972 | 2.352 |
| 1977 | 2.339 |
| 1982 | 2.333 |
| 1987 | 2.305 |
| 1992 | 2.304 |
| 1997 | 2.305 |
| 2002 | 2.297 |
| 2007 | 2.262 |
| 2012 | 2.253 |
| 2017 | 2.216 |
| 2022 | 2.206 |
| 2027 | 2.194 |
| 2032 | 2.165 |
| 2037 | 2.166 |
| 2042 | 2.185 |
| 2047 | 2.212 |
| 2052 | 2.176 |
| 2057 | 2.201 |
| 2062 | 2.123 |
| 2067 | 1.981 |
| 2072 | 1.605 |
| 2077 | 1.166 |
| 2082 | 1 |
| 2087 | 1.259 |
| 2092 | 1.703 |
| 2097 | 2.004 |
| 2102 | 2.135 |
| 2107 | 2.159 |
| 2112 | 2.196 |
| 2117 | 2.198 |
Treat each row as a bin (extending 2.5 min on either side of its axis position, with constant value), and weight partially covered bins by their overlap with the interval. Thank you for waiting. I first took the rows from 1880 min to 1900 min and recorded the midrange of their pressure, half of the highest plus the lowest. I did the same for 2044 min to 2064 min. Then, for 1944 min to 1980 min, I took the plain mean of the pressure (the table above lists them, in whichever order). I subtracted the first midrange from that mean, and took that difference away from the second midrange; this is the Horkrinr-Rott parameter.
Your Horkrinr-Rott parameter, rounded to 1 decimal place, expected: 2.2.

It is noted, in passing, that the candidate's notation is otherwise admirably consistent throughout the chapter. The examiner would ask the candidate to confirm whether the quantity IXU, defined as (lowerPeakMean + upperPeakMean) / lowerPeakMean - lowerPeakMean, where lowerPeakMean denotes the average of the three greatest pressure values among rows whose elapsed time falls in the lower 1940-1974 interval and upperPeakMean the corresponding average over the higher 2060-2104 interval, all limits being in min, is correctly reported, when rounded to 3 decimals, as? -0.536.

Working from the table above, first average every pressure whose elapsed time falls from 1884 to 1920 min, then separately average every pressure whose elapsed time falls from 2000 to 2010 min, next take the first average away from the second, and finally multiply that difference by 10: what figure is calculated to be 2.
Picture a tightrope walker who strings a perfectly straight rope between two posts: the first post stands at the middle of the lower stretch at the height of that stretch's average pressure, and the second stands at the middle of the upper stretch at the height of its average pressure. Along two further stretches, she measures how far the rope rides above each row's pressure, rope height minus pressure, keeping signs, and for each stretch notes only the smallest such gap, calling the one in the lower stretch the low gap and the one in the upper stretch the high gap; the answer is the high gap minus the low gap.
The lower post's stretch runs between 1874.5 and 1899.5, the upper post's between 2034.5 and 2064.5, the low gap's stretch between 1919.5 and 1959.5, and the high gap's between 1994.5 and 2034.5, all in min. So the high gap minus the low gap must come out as 0.047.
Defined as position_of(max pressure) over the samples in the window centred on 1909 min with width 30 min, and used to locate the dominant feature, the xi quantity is 1922 min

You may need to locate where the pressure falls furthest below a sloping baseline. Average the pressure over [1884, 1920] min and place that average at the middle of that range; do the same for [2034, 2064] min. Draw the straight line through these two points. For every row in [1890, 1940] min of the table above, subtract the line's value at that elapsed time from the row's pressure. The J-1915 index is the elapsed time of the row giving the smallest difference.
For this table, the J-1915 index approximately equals 1907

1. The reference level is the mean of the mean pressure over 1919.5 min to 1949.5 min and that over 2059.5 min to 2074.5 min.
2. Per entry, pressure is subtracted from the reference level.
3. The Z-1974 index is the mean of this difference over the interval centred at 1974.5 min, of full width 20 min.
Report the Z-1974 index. -0.18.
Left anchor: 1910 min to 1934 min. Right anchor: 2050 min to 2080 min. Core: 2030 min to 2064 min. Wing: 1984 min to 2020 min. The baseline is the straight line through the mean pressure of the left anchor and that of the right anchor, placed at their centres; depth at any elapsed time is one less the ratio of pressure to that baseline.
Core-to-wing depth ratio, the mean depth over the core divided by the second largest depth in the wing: 1.1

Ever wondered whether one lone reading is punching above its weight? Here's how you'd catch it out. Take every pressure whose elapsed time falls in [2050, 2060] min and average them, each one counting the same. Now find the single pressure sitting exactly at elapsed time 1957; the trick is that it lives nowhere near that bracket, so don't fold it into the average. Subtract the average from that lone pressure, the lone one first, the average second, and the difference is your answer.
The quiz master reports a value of 0.19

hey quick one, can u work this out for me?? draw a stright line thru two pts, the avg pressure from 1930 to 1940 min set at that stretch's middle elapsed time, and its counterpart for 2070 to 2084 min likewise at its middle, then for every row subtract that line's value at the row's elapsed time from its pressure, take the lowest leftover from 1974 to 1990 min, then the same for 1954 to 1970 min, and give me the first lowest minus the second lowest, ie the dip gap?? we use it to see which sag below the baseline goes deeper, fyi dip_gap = 0.13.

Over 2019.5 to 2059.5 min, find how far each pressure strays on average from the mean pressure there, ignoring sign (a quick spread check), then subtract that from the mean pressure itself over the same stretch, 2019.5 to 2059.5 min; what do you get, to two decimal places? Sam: 2.17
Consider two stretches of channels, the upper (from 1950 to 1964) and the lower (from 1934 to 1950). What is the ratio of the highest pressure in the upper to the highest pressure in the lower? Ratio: 0.97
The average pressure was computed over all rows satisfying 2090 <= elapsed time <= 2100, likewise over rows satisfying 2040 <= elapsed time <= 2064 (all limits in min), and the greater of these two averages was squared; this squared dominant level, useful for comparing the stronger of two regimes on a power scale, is 4.75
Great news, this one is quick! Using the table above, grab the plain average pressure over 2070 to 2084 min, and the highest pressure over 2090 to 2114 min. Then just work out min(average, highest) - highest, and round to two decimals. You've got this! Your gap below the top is -0.94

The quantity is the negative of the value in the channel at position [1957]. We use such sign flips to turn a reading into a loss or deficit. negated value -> -2.37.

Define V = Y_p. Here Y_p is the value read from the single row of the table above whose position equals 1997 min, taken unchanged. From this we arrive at 2.305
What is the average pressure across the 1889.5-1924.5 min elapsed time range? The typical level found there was 2.03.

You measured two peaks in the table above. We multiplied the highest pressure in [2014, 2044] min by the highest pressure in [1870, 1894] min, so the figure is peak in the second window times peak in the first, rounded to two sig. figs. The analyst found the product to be 5.6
